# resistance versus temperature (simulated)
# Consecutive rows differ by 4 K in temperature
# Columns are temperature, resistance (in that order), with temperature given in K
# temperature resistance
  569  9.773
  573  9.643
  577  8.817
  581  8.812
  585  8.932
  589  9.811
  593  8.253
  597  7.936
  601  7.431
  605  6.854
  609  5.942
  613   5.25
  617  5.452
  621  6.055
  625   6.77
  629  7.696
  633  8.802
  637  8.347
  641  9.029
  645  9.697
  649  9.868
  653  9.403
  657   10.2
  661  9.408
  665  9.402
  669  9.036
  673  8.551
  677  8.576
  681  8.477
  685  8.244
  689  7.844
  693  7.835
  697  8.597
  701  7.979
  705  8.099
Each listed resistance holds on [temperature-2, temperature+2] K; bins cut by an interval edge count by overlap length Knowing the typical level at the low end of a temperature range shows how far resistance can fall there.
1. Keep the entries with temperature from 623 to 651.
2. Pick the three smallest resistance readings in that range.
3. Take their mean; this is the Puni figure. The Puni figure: 7.6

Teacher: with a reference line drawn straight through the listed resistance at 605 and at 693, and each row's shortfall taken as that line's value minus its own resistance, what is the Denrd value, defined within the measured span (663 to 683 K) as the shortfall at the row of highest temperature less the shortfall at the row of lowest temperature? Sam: 1.10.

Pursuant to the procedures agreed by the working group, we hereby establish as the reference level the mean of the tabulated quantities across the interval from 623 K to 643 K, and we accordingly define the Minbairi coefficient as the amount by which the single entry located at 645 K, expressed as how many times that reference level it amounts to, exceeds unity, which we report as 0.19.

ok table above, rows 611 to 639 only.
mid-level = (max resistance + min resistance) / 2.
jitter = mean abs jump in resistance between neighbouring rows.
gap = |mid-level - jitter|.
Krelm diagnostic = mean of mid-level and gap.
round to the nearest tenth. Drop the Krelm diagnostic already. 6.7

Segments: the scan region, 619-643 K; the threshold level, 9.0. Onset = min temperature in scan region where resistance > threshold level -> 641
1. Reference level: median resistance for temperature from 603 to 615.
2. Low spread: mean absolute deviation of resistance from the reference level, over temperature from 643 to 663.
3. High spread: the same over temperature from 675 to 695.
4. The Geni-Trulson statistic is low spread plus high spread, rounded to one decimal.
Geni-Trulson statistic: 6.0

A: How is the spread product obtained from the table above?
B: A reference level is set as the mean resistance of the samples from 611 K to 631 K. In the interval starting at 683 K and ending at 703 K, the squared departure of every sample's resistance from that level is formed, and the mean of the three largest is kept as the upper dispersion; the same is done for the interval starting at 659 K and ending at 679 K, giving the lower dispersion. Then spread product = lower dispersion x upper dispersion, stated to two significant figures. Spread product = 39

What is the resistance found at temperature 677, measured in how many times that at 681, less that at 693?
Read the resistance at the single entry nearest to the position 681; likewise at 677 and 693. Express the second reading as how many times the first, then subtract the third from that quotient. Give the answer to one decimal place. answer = -6.8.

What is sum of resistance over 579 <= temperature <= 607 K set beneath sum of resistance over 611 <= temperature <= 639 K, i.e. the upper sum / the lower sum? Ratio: 0.83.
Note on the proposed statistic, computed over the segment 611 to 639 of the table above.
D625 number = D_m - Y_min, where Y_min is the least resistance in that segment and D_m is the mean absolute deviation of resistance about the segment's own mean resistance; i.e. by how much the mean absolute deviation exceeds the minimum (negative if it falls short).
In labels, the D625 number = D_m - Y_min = -4.1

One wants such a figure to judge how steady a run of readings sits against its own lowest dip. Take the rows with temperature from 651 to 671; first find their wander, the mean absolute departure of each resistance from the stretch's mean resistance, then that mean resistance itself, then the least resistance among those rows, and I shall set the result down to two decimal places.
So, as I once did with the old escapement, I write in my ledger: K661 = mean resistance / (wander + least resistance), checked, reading 1.02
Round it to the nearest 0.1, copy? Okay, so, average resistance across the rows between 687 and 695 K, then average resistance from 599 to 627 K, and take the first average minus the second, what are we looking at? 1.6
